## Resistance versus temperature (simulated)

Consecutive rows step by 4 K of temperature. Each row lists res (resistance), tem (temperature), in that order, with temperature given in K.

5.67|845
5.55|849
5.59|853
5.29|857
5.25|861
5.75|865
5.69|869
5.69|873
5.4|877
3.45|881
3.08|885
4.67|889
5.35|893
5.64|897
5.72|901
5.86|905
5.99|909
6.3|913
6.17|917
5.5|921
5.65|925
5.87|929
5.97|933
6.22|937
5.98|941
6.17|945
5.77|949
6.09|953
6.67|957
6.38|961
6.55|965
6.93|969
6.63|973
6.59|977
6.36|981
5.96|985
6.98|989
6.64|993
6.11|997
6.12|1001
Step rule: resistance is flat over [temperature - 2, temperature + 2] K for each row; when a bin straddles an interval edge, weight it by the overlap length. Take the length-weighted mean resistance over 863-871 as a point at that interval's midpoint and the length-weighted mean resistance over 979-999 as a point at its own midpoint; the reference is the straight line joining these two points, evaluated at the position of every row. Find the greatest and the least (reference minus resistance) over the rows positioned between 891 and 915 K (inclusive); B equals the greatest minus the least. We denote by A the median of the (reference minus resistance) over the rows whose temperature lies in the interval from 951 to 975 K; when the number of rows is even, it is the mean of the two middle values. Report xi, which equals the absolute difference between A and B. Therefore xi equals 1.1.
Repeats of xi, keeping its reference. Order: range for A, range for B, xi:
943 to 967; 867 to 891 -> 2.8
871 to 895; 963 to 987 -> 0.2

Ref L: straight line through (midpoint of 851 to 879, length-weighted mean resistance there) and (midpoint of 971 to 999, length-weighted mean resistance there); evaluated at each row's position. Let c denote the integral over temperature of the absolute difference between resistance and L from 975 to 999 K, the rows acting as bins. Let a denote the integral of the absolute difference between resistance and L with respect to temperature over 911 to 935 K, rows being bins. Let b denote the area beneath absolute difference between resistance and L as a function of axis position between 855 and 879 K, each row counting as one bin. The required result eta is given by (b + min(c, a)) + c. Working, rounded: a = 6.8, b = 4.38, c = 7.2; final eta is 18.4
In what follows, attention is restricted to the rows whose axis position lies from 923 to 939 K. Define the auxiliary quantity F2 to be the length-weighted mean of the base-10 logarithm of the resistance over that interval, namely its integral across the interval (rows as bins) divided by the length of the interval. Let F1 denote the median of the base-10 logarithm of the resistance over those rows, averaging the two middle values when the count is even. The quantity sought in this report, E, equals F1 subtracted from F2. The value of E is 0.0003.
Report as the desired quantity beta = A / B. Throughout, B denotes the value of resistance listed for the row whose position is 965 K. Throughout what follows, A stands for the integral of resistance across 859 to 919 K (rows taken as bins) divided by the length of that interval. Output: 0.81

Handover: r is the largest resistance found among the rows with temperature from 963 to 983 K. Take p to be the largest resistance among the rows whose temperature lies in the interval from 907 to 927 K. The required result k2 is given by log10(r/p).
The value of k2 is 0.04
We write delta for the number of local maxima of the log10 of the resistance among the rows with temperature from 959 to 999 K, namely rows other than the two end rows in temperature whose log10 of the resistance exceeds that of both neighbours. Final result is 2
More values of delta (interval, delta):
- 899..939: 1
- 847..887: 2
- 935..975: 3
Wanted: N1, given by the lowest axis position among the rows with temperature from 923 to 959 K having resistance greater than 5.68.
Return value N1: 929 K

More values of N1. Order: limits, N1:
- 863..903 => 865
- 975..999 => 977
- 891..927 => 901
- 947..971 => 949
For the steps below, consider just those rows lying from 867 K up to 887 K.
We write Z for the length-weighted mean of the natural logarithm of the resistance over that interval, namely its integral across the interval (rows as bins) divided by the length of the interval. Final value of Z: 1.51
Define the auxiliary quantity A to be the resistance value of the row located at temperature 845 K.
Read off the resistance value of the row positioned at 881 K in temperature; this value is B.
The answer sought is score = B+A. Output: 9.1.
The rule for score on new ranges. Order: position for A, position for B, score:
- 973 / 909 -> 12.6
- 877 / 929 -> 11.3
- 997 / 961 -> 12.5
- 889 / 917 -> 10.8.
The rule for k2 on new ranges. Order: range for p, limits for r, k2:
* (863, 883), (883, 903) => 0.00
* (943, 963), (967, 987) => 0.02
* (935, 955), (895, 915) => 0.01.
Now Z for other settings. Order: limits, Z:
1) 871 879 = 1.71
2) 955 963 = 1.88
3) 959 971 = 1.89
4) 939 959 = 1.81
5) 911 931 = 1.77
